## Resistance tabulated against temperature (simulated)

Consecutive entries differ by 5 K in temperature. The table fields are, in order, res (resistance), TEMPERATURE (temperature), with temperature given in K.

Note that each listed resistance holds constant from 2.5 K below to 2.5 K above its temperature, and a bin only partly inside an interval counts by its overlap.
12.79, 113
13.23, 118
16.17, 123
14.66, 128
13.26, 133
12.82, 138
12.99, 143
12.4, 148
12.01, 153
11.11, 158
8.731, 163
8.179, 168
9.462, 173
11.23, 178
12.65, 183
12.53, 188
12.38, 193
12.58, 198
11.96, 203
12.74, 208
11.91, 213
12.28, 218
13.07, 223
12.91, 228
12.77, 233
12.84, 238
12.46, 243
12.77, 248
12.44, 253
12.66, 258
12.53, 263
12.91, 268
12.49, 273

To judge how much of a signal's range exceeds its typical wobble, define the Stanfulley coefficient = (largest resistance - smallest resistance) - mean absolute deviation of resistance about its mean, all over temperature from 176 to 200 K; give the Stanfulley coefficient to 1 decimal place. 1.0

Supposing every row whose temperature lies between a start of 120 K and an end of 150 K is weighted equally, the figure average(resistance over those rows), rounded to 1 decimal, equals 13.7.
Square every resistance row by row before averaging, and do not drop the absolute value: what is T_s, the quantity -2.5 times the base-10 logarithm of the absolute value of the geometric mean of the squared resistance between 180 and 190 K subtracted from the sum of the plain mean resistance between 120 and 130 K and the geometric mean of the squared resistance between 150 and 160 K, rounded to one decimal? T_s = -2.5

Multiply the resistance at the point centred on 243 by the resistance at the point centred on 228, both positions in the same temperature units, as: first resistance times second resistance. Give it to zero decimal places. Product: 161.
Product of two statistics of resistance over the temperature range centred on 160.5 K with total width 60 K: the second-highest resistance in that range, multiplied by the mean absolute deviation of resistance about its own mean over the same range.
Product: 18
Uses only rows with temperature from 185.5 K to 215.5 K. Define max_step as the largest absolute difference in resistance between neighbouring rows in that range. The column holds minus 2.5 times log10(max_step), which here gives 0.2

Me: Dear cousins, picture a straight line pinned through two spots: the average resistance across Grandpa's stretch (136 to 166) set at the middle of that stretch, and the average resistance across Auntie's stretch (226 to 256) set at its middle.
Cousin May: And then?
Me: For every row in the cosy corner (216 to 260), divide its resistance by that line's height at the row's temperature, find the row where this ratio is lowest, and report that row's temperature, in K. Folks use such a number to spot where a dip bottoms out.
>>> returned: 253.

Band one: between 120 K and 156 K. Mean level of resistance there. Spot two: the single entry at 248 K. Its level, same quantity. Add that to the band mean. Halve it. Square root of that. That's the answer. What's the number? 3.62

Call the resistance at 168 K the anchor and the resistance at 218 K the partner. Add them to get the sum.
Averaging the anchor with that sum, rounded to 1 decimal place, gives 14.3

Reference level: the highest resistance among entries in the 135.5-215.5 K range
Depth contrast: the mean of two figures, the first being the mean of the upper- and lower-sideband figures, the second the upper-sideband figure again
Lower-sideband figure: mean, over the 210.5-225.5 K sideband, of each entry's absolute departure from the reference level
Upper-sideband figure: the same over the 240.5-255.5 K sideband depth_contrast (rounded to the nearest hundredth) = 0.48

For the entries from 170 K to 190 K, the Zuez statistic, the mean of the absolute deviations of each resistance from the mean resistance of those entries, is 1.1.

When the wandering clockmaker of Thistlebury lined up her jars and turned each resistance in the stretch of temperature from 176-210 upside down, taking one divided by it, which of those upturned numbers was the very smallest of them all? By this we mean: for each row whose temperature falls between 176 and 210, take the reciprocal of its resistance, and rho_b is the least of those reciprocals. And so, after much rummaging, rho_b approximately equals 0.0785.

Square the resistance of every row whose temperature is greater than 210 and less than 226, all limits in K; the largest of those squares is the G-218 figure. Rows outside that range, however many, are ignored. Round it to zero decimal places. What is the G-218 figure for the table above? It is 171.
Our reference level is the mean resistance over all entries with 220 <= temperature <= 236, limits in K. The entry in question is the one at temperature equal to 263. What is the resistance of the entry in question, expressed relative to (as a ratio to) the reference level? 0.97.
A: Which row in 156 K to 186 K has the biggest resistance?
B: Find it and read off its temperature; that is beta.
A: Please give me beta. 183 K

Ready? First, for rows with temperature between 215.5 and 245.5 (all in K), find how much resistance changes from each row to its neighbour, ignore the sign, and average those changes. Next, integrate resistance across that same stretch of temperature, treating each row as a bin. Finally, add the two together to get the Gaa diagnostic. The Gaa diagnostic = 382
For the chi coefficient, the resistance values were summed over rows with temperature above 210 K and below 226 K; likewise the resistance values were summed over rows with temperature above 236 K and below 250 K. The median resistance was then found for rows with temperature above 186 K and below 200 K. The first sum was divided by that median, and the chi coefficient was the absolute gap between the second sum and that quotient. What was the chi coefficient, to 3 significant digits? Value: 35.1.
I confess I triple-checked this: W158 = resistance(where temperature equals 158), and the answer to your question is 11.11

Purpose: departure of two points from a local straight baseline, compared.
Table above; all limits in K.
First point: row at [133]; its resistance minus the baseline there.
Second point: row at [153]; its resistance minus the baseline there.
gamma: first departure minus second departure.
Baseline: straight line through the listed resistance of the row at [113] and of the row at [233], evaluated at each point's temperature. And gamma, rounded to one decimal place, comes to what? 1.2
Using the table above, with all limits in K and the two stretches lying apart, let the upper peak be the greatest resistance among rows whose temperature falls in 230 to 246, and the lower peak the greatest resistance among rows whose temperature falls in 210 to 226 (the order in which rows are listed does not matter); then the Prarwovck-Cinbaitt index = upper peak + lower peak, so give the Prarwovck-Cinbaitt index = 25.91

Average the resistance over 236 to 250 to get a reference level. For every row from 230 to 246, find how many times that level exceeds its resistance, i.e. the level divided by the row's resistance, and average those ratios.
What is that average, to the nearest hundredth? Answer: 1.00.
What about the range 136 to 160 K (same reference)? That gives 1.04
